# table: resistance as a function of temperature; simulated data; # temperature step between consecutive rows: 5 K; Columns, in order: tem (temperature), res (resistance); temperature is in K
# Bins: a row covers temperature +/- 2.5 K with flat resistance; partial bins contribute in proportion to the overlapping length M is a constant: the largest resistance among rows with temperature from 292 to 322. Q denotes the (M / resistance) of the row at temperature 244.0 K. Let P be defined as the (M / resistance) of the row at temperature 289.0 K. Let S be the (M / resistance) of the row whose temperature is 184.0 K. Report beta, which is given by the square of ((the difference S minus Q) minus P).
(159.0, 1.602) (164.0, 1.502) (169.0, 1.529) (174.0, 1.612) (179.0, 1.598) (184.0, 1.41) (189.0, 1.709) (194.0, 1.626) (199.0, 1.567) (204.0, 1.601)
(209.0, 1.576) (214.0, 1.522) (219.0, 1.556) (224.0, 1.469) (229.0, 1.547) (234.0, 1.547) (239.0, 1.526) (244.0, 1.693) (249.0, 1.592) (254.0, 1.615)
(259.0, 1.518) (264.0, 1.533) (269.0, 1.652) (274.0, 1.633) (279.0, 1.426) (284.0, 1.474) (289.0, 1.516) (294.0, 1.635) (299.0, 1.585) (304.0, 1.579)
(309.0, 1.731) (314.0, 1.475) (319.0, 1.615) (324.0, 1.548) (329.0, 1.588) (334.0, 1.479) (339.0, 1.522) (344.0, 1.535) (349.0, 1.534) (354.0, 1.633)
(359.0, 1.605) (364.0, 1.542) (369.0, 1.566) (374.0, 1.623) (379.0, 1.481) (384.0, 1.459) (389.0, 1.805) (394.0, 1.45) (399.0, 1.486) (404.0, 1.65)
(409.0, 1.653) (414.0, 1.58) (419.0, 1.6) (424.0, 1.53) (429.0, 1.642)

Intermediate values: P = 1.14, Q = 1.02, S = 1.23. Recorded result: 0.88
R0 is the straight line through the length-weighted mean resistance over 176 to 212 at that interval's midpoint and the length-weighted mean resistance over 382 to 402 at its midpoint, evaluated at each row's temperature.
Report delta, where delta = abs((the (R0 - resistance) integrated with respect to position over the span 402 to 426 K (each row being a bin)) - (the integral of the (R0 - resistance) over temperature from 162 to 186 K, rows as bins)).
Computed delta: 2.51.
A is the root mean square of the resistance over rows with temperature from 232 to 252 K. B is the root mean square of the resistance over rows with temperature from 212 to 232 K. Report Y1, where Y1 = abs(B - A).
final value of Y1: 0.07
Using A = 1.59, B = 1.524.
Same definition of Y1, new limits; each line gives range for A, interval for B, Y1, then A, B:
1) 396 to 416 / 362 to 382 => 0.04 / 1.59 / 1.554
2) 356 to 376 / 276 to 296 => 0.07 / 1.58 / 1.515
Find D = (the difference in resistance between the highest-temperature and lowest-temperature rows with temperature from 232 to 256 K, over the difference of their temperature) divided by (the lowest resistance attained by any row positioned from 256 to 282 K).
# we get 0.0024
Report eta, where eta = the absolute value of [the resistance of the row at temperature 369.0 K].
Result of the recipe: 1.57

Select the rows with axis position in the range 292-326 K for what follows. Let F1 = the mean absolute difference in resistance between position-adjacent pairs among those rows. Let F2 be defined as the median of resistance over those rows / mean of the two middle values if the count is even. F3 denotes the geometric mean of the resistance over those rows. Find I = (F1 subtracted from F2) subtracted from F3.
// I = 0.12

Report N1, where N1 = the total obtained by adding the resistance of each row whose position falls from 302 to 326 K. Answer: 7.95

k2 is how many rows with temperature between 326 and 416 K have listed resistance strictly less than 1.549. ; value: 9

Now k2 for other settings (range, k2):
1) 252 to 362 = 11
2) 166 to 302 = 12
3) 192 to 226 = 2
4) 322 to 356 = 5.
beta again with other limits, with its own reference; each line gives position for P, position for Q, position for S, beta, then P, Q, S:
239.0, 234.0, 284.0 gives 1.16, 1.13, 1.12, 1.17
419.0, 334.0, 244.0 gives 1.51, 1.08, 1.17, 1.02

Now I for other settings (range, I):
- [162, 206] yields 0.07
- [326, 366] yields 0.07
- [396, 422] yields 0.06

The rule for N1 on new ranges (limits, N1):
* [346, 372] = 7.88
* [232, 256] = 7.97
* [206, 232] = 7.67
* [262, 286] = 7.72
